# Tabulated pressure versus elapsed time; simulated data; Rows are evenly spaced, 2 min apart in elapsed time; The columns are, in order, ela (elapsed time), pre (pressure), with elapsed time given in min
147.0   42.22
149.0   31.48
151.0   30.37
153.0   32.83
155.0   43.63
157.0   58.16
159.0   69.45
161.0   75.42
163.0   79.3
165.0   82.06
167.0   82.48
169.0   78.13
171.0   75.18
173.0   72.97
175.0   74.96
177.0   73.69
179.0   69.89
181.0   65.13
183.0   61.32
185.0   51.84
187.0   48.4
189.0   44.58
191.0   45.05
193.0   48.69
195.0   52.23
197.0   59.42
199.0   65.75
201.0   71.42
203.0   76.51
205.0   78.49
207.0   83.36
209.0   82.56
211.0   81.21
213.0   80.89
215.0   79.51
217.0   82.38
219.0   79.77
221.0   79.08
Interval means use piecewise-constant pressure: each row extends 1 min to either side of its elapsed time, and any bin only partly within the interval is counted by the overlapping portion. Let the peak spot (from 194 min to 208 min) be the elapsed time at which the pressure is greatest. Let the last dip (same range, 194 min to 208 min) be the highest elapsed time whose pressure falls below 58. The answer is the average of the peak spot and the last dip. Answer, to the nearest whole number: 201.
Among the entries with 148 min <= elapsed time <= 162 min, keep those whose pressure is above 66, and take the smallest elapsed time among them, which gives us 159.0 min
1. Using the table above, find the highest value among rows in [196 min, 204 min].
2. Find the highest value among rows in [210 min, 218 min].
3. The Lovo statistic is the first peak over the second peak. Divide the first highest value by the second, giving 0.93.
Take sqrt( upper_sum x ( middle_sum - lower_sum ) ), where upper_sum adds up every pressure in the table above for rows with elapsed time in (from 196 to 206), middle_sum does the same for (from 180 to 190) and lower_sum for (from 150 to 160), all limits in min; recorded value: 114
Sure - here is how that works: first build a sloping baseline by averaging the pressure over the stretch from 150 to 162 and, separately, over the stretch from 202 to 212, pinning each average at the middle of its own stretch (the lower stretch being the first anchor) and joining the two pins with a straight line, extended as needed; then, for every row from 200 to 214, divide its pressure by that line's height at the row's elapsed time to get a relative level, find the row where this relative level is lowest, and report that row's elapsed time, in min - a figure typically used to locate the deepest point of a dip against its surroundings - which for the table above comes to 201.0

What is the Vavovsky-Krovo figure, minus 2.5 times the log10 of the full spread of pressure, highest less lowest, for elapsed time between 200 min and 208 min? -2.7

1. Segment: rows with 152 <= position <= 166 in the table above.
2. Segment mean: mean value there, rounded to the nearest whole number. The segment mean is 63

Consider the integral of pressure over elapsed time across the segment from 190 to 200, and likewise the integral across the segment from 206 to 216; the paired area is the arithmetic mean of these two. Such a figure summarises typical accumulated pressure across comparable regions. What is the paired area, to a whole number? 679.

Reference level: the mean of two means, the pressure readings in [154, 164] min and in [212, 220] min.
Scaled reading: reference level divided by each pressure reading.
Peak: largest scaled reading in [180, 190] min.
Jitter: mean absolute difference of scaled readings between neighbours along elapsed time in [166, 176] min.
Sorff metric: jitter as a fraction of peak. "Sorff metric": 0.022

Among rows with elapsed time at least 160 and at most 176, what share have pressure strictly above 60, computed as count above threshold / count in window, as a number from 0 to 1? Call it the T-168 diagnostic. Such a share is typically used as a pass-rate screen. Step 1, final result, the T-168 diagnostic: 1.0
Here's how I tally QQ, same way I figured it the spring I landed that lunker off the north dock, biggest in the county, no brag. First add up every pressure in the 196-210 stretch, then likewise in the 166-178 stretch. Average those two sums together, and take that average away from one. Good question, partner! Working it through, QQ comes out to -486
